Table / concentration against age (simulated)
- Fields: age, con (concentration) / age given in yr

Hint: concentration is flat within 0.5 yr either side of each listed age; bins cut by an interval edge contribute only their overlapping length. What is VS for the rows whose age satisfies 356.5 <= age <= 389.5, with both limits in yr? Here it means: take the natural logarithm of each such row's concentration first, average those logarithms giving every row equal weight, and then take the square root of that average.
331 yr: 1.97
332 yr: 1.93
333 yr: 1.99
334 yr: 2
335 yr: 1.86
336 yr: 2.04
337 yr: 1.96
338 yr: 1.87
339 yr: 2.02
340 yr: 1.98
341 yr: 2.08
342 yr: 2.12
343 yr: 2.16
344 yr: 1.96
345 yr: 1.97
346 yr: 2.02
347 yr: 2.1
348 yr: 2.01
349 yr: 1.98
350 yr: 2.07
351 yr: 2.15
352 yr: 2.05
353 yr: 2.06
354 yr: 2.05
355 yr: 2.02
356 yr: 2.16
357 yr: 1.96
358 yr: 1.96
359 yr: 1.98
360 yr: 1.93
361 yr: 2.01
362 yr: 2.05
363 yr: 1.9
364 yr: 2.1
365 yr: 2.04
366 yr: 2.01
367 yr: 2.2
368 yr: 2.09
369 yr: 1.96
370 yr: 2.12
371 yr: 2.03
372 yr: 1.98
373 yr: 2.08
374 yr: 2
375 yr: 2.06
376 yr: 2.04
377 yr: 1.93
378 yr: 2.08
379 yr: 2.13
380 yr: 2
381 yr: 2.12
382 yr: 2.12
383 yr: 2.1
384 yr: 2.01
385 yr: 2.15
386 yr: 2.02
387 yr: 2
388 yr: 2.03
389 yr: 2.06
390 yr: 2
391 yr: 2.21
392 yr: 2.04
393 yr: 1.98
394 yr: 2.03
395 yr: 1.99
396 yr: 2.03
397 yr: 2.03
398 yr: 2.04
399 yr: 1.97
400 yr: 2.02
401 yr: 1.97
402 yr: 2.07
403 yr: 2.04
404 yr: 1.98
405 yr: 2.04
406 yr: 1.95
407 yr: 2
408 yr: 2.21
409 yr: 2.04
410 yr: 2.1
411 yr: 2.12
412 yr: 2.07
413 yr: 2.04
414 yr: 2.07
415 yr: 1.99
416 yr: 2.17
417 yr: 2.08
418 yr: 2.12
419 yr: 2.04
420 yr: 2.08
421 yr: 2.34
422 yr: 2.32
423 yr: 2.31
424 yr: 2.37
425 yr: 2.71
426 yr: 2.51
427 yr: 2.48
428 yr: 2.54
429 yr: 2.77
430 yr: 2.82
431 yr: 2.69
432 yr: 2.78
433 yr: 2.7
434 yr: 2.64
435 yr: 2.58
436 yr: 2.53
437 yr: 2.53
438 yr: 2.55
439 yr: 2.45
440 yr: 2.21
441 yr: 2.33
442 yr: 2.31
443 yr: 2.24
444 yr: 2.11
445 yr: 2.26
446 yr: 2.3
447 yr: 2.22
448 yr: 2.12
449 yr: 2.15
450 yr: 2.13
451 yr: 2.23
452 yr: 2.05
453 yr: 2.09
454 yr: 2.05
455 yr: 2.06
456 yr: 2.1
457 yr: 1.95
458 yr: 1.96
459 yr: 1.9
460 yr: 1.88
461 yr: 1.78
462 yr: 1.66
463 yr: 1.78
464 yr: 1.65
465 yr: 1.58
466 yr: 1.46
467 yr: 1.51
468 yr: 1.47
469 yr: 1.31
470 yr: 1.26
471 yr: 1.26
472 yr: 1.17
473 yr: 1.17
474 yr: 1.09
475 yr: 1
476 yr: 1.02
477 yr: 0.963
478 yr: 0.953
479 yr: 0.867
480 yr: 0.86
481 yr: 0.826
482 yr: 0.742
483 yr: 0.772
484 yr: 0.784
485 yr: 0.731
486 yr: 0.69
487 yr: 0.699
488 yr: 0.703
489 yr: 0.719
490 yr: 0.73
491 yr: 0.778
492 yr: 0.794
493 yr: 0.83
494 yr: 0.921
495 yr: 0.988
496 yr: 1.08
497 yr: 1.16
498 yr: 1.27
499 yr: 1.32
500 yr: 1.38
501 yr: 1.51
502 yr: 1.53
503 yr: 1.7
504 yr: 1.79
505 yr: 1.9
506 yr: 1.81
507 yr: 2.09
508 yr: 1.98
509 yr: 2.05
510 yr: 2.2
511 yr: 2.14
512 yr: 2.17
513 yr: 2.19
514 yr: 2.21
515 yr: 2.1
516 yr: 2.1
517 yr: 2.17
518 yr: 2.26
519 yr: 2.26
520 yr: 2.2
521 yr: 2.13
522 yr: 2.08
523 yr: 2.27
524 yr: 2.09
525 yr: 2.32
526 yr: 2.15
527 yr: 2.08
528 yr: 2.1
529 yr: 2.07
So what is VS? 0.84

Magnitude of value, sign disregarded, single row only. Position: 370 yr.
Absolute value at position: 2.12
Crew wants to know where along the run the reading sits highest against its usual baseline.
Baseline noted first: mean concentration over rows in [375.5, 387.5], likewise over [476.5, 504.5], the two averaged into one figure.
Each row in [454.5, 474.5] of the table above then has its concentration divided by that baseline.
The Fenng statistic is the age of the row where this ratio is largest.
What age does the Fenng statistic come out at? 456 yr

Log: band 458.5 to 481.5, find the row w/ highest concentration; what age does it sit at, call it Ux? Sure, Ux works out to 459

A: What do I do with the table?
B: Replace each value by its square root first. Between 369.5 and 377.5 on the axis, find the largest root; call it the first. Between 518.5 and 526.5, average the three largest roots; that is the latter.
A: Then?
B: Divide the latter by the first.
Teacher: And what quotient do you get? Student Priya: 1.04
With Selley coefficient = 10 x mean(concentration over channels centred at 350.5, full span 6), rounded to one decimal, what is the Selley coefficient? 20.5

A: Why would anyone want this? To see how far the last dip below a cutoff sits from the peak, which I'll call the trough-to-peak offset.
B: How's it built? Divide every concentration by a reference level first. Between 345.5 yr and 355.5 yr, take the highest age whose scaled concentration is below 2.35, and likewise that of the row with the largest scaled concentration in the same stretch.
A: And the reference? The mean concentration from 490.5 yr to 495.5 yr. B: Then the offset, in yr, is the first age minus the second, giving 4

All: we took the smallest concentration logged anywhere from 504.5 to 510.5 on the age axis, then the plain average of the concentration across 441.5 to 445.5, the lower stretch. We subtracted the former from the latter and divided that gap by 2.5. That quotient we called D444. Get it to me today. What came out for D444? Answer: 0.17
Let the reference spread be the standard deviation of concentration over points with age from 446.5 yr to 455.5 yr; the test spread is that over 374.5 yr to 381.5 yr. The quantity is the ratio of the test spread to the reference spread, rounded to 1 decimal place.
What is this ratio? 1.0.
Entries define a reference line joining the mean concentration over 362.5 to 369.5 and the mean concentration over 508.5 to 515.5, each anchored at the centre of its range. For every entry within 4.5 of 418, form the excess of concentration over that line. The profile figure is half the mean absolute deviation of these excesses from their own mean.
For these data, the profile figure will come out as 0.047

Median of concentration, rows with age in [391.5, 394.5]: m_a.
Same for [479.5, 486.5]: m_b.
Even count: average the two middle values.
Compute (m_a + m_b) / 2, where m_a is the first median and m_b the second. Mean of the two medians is 1.40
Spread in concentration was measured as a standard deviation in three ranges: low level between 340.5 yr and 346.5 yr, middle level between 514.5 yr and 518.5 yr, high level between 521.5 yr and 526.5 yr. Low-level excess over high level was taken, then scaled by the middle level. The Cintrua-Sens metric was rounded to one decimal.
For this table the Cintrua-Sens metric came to -0.3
